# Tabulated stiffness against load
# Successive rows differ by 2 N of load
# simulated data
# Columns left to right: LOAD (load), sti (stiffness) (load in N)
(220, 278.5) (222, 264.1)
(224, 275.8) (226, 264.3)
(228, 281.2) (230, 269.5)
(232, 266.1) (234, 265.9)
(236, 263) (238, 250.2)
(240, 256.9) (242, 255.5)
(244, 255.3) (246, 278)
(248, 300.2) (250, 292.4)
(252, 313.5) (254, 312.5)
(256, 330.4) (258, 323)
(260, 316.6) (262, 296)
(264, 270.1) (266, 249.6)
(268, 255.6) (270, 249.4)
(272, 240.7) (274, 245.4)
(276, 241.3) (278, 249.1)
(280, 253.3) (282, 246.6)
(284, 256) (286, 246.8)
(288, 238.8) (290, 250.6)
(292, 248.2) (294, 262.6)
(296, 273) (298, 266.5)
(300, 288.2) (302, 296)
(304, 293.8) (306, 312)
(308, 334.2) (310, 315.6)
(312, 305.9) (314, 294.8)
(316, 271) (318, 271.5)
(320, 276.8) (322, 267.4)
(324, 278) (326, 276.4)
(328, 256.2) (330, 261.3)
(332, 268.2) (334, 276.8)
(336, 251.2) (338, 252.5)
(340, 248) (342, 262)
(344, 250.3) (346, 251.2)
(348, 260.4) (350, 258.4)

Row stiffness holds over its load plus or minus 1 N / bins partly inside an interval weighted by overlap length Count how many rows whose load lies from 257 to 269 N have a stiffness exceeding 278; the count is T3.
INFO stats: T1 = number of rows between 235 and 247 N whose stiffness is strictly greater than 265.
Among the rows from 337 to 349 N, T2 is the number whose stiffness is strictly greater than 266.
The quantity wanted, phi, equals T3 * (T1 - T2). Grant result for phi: 3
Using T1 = 1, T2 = 0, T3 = 3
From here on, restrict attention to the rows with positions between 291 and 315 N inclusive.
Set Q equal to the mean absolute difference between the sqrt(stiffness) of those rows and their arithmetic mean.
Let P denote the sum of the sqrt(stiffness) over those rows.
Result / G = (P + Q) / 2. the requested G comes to 103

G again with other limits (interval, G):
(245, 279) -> 142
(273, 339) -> 271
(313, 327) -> 58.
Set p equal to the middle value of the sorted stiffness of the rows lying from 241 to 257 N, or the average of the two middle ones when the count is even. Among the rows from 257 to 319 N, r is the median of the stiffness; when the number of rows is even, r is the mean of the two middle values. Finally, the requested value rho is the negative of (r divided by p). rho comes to -0.9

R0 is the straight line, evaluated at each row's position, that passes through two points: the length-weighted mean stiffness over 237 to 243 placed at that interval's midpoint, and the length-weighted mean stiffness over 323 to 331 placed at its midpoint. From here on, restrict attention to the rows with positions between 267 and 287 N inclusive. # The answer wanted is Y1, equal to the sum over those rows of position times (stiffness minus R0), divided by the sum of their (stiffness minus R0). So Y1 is 277.2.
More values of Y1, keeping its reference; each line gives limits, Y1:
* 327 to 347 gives 339.5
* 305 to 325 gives 310.7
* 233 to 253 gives 247.9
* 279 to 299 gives 285.1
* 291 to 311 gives 306.3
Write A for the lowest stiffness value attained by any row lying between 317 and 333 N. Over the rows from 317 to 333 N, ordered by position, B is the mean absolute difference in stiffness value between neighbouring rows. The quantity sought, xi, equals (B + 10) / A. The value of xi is 0.072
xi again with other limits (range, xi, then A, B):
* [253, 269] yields 0.100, 249.6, 15.0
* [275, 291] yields 0.076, 238.8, 8.2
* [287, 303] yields 0.087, 238.8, 10.7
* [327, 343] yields 0.078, 248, 9.4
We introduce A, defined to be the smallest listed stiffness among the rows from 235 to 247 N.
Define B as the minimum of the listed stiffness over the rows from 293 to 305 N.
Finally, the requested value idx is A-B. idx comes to -12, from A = 250.2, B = 262.6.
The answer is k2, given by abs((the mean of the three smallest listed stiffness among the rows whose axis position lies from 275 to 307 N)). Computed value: 242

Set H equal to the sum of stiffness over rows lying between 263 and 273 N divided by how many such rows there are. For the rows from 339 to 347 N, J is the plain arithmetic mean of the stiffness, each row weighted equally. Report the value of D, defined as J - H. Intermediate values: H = 253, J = 253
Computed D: 0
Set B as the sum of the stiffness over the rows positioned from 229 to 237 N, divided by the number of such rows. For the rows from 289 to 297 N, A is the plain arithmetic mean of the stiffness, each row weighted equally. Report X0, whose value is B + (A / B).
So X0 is 267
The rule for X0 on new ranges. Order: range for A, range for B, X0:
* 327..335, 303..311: 315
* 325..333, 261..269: 269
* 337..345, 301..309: 310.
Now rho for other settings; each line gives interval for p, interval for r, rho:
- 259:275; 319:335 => -1.1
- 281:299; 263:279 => -1.0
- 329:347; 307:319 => -1.2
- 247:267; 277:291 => -0.8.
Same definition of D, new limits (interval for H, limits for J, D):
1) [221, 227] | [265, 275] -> -20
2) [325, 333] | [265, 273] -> -17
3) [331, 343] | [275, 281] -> -12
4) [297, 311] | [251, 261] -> 18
